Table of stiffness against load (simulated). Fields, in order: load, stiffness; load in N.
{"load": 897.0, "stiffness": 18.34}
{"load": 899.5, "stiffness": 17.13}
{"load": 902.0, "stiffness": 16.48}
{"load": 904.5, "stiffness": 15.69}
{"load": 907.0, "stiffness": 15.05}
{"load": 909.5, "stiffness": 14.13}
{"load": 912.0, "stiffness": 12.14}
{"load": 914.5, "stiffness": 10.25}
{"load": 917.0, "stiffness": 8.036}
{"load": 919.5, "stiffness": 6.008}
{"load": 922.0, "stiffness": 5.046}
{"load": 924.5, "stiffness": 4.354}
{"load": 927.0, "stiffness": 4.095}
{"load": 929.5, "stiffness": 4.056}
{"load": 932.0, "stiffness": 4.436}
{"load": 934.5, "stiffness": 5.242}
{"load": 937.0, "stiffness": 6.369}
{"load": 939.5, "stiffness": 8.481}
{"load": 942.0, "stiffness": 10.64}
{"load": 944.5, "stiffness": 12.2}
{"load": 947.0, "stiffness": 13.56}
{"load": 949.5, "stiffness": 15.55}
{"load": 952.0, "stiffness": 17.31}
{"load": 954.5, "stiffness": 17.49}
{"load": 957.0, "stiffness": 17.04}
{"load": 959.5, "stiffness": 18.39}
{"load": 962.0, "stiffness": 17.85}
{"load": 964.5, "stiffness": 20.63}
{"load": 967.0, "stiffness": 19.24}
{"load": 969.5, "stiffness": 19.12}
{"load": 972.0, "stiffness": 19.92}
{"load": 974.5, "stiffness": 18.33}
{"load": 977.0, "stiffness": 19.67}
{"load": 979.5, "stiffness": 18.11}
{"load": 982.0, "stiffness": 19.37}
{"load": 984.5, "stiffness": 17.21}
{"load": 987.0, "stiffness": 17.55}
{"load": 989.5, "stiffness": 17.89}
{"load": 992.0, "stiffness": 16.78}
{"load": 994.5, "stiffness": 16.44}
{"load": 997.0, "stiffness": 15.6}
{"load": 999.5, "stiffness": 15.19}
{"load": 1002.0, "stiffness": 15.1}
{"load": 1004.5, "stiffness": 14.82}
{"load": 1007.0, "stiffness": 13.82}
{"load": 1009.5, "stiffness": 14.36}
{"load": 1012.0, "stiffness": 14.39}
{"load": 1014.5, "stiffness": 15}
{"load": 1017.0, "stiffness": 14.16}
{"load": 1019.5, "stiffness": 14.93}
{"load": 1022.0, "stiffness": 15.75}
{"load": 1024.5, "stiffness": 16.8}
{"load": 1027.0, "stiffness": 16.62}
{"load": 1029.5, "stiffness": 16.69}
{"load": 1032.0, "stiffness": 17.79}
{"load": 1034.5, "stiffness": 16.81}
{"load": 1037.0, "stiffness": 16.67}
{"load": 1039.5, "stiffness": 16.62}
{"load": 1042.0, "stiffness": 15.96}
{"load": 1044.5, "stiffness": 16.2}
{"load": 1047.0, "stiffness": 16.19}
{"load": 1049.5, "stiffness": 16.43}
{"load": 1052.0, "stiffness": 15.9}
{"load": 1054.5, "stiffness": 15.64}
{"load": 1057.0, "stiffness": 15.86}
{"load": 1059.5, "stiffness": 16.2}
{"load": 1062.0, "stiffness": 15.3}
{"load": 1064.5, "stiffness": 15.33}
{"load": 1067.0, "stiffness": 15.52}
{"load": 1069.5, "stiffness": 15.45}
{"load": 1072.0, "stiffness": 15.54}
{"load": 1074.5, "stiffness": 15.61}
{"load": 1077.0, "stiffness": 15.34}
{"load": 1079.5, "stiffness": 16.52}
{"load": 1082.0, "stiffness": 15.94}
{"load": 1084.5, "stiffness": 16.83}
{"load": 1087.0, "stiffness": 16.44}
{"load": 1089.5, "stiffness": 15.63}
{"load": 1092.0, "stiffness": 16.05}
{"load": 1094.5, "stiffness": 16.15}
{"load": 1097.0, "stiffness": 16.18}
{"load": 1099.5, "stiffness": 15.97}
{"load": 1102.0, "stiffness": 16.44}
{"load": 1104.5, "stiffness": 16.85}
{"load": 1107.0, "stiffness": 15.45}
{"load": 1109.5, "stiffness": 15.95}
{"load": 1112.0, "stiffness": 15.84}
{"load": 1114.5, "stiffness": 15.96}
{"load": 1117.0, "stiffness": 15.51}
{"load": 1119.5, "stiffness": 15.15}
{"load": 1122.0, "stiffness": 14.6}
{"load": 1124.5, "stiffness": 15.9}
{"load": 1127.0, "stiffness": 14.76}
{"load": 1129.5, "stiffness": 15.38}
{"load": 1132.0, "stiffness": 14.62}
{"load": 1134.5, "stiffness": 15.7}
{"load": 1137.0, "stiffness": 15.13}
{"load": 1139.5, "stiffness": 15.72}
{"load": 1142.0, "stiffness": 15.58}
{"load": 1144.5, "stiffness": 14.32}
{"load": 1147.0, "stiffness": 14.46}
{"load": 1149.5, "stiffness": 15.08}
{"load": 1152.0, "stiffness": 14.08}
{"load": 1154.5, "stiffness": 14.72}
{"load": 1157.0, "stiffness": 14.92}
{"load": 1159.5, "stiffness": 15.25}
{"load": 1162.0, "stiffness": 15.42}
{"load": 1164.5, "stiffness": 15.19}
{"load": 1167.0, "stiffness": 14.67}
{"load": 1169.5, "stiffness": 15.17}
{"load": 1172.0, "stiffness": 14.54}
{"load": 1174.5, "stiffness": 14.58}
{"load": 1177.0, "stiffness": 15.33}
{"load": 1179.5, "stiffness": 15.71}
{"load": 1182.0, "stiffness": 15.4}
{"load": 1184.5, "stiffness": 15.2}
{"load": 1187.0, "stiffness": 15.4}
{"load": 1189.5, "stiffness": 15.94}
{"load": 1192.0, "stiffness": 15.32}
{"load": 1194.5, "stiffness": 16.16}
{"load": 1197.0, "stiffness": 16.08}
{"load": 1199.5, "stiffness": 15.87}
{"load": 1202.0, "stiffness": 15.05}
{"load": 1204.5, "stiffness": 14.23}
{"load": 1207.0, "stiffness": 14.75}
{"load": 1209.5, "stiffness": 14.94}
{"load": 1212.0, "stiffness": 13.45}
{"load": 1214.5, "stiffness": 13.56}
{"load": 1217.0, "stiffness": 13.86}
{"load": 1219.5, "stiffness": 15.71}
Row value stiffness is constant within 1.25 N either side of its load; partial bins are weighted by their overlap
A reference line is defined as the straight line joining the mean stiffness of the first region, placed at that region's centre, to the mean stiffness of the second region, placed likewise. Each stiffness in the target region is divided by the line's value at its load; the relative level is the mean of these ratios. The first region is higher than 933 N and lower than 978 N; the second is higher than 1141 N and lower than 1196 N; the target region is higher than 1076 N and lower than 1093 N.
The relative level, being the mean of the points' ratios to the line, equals 1.06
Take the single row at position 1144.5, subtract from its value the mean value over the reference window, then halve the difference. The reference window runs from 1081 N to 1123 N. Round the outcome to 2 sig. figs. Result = -0.81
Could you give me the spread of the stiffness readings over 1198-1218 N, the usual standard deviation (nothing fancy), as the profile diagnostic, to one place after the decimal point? 0.8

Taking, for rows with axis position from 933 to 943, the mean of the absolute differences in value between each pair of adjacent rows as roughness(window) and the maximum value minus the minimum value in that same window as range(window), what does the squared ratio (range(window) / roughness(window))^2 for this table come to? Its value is 9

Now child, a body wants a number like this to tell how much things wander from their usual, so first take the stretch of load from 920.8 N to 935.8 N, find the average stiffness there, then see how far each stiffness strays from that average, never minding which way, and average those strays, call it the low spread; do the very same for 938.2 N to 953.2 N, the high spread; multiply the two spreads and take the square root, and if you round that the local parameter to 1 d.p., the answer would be 1.0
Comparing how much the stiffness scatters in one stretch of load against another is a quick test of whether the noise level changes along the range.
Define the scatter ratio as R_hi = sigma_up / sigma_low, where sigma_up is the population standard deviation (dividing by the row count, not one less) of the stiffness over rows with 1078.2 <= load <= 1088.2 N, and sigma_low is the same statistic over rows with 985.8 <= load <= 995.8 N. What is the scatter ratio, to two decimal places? 0.55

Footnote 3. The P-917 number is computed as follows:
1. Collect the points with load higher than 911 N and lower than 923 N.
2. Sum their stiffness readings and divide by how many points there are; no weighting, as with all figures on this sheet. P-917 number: 8.3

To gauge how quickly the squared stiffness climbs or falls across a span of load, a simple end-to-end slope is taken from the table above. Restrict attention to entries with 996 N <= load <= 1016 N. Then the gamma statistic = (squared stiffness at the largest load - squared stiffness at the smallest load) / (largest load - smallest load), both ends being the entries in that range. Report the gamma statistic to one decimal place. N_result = -1.0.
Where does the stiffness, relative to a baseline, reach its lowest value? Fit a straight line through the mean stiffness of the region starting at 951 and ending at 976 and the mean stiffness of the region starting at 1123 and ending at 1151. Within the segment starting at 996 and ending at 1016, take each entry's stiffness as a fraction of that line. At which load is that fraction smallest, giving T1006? 1007.0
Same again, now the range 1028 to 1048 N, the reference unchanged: 1042.0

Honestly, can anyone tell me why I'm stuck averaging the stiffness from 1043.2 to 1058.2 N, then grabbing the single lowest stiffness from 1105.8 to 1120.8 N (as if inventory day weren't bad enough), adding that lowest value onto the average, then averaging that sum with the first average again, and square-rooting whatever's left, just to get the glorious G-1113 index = 4.86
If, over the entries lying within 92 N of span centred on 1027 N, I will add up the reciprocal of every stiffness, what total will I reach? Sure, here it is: 2.3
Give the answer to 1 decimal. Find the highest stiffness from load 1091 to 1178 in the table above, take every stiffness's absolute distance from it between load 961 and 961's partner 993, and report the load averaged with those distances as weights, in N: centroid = 973.4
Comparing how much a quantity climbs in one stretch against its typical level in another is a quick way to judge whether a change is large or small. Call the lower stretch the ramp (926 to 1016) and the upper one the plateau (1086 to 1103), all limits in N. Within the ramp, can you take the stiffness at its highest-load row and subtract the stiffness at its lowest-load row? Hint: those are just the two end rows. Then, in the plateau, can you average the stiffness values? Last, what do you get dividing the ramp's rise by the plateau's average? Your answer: 0.7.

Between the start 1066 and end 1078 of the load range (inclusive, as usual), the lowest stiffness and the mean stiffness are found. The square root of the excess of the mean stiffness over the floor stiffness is 0.4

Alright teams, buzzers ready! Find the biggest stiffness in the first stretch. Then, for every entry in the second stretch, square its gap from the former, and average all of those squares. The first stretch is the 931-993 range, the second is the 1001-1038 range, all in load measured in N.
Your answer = 27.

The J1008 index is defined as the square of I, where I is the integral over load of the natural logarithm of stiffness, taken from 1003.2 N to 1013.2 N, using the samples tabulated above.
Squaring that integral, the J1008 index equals 709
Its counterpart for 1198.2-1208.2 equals 732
